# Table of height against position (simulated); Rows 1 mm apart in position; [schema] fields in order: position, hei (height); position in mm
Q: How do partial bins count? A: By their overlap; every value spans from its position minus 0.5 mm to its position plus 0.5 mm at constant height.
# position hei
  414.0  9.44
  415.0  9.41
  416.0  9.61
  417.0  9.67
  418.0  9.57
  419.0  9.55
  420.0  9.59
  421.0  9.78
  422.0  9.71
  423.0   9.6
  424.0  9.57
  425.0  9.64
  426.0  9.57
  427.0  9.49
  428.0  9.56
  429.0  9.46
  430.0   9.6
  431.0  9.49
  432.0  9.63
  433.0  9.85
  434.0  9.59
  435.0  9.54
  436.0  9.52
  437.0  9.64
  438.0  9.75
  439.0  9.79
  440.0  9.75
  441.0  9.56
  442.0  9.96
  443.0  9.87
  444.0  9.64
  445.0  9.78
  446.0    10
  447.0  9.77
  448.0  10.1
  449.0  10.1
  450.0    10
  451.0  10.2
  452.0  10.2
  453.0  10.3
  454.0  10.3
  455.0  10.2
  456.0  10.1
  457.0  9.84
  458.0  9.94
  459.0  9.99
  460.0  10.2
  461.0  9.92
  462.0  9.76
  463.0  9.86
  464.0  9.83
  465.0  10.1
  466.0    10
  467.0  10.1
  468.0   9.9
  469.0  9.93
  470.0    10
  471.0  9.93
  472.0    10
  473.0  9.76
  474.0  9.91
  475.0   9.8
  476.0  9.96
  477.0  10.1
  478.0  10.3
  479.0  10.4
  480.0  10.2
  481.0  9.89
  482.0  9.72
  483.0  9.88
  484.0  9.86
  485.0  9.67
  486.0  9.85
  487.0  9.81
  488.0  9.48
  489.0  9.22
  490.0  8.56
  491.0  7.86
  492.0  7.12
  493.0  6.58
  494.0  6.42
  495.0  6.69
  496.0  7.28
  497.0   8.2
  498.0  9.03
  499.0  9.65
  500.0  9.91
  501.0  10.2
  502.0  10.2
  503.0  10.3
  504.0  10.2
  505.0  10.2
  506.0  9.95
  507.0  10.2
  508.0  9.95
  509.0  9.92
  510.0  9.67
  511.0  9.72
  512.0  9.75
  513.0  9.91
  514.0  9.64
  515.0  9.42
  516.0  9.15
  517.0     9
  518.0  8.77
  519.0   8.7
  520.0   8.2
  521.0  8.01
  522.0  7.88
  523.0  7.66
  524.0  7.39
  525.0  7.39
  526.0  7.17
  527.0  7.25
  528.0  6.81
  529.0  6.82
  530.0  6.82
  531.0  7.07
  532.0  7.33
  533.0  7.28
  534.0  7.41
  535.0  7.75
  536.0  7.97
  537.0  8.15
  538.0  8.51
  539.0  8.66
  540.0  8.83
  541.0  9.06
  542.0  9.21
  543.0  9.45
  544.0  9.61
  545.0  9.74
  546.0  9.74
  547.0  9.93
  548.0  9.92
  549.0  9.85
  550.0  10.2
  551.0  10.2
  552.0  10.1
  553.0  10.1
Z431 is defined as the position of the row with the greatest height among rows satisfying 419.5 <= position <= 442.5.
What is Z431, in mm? 442.0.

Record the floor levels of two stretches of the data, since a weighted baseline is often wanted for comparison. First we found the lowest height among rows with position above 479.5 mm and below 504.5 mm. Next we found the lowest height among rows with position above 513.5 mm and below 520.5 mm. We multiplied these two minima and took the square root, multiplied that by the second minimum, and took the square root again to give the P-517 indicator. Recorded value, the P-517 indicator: 7.7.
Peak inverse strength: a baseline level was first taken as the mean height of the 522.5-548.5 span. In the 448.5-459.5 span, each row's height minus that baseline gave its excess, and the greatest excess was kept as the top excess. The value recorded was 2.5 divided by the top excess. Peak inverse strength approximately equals 1.18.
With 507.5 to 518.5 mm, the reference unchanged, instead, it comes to 1.42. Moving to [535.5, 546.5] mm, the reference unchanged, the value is 1.61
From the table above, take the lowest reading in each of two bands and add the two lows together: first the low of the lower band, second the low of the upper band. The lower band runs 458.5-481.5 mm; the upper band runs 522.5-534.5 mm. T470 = 16.6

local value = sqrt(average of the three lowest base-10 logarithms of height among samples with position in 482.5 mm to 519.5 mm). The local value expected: 0.90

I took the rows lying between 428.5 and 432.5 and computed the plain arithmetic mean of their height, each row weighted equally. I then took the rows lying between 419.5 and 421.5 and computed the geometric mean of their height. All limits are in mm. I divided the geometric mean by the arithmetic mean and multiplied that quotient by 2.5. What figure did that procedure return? 2.54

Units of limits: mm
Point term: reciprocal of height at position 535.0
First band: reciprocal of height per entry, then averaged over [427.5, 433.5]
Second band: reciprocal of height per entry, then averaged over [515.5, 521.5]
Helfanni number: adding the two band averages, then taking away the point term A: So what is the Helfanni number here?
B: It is 0.09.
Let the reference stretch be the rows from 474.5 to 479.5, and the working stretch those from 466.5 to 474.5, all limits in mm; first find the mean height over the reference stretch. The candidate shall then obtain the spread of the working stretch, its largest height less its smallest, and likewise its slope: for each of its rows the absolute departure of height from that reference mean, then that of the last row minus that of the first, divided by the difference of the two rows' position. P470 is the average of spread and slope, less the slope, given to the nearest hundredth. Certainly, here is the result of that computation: 0.16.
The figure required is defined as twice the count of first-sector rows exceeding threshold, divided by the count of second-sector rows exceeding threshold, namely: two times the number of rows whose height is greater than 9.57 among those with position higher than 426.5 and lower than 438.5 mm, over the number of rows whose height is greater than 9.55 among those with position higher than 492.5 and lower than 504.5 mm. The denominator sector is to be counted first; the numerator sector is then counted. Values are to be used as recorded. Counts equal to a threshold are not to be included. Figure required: 2.0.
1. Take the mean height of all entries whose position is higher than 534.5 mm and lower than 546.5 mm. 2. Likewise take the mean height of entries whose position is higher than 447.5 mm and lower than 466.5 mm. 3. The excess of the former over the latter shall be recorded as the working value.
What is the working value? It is -1.2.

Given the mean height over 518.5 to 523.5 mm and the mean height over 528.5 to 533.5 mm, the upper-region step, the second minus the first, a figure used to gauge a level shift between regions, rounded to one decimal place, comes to -1.0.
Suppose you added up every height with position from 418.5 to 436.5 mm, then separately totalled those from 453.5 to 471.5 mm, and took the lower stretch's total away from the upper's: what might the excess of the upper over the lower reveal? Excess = 7.2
